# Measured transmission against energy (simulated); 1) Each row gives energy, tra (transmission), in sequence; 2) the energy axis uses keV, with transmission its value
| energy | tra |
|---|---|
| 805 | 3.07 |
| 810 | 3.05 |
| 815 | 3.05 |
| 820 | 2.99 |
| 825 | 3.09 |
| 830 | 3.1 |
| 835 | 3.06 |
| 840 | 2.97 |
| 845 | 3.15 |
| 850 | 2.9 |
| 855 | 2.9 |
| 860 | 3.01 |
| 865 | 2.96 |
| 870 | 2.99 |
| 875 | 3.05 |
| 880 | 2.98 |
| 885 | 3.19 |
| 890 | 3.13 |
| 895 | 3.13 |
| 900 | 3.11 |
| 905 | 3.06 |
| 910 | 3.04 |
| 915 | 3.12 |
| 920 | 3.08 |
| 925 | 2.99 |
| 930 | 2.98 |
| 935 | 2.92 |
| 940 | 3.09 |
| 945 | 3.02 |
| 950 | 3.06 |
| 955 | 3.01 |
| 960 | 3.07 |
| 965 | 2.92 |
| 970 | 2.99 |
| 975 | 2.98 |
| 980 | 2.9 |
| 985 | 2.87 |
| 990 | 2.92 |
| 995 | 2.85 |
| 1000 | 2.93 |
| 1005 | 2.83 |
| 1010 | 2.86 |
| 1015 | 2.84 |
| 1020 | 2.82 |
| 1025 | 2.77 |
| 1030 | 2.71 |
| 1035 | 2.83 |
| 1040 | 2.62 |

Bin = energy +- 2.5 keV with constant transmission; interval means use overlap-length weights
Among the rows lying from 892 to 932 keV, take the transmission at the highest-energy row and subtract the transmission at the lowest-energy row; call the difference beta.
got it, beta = -0.15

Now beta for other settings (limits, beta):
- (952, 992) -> -0.09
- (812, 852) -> -0.15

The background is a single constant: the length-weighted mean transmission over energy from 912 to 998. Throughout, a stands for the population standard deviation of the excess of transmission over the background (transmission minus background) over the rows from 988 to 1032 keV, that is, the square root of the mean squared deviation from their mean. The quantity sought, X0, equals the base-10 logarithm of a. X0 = -1.19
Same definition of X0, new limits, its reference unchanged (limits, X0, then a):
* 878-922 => -1.24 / 0.058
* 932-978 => -1.24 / 0.058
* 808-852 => -1.15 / 0.071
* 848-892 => -1.04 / 0.092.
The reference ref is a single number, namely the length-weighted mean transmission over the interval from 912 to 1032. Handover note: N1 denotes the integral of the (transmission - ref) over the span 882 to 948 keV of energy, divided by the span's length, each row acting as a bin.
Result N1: 0.13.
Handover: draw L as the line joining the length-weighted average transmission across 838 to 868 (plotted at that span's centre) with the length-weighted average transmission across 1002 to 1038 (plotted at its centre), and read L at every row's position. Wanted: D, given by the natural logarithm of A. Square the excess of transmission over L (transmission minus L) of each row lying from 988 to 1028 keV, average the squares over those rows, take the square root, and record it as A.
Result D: -2.97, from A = 0.051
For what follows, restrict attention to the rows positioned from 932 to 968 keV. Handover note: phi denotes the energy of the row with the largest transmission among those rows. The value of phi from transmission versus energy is 940 keV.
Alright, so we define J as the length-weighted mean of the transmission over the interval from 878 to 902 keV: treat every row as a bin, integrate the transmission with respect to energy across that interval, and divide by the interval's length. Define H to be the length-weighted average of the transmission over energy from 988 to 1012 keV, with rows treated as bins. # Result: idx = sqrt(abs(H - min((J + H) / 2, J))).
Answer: 0.34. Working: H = 2.88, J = 3.11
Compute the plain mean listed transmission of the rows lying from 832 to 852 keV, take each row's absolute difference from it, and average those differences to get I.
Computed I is 0.085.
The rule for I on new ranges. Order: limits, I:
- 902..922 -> 0.025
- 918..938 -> 0.044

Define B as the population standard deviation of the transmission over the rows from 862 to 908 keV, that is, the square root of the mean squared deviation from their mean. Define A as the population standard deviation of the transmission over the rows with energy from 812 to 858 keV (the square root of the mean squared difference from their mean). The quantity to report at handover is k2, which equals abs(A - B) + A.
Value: 0.092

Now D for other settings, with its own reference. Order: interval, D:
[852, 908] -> -2.01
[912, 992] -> -2.03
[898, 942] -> -1.94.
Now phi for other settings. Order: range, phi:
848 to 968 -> 885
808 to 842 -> 830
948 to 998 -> 960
